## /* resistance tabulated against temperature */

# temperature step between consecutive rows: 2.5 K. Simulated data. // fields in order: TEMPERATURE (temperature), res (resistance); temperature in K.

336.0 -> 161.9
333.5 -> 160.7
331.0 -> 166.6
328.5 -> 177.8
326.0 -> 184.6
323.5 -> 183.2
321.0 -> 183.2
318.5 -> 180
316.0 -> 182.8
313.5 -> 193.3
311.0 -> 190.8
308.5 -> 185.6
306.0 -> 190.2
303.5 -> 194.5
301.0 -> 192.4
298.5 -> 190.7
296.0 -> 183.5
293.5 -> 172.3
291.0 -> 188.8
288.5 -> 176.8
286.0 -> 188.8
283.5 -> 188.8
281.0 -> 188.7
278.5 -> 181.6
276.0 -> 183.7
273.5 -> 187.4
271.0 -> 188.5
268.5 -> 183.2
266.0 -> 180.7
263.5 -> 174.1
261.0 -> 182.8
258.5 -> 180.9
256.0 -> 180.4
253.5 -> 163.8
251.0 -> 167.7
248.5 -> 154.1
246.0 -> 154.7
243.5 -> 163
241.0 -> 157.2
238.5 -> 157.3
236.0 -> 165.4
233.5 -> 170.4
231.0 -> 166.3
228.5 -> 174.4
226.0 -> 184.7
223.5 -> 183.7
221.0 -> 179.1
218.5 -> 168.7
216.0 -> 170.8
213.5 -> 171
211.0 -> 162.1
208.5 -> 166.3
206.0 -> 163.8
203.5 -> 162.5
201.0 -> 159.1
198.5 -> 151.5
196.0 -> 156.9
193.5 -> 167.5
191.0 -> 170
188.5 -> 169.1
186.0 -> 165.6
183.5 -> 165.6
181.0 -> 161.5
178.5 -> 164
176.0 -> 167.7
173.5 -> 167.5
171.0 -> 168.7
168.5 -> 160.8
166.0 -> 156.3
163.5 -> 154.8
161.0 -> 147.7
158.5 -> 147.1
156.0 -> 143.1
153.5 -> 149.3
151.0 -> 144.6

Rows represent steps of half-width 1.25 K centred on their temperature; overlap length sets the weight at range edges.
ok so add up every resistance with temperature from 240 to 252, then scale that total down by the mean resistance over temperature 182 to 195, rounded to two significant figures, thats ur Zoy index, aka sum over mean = 4.8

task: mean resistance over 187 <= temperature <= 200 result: 163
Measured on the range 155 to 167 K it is 150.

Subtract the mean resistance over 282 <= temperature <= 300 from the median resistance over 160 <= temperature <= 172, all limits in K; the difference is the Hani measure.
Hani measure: -28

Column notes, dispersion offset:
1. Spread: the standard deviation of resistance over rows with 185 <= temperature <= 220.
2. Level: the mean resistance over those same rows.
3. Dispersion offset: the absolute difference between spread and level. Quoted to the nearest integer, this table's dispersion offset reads 159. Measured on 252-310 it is 177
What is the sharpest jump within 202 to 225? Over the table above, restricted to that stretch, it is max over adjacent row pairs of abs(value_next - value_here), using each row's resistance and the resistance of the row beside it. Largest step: 10.4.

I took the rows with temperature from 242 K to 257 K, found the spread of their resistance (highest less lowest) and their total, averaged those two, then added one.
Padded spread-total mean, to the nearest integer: 506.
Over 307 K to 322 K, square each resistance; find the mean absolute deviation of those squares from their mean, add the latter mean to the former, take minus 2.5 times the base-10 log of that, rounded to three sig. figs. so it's -11.4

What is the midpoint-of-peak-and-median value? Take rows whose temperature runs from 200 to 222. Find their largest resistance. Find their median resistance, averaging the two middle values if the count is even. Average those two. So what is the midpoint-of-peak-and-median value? 173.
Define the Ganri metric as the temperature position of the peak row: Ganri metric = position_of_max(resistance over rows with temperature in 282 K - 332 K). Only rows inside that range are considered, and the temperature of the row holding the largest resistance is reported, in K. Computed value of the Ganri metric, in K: 303.5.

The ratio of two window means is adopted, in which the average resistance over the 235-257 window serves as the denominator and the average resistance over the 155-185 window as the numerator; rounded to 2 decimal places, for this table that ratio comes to 0.98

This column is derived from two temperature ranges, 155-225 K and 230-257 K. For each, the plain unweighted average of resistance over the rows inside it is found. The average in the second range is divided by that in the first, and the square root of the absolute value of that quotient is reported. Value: 1.00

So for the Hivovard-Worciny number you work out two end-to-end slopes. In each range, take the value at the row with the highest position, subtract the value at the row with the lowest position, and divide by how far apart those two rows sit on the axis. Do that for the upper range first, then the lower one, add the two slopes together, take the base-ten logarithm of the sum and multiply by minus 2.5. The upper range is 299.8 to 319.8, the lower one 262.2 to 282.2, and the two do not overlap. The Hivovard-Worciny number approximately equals 2.3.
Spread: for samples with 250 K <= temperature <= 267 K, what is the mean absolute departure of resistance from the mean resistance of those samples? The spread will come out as 6.2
